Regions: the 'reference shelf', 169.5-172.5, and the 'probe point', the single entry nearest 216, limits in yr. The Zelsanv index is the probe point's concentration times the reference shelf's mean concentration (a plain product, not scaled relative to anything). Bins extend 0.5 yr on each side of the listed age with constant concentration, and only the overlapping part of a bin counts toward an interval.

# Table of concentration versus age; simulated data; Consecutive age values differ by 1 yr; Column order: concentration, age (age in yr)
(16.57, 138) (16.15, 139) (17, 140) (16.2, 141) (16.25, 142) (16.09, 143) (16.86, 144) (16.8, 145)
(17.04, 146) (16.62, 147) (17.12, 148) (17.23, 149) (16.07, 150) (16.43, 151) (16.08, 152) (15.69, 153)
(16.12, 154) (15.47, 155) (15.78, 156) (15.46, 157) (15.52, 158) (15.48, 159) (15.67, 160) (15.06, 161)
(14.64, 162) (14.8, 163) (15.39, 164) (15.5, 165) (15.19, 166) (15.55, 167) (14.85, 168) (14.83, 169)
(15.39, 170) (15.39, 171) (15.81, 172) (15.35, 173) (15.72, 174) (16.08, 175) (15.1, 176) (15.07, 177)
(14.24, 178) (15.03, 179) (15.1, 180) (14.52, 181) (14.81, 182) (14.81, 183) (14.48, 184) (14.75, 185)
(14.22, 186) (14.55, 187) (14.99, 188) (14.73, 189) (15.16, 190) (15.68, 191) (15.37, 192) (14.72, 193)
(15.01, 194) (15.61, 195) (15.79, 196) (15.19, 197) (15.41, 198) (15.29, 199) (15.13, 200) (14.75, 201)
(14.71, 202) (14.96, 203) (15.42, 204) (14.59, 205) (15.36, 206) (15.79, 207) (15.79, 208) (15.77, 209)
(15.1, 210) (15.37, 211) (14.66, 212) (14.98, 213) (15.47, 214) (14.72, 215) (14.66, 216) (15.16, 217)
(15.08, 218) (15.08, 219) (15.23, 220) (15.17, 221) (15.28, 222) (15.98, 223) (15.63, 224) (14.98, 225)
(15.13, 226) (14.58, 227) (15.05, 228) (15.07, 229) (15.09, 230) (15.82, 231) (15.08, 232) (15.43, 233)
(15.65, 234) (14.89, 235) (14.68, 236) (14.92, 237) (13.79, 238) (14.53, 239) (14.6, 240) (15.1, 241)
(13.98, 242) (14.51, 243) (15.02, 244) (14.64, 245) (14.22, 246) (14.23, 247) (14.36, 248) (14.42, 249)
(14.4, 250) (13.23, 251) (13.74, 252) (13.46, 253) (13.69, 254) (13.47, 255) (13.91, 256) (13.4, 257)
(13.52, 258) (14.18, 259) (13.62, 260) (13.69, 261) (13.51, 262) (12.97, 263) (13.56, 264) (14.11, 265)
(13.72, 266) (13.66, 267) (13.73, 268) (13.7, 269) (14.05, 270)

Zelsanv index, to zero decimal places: 228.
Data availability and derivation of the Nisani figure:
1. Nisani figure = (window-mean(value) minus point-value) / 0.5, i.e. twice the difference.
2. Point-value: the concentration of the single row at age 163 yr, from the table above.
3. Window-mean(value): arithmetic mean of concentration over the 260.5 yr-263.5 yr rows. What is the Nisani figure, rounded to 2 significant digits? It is -2.8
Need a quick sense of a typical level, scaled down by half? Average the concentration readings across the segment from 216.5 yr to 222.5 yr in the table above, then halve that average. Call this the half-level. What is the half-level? 7.58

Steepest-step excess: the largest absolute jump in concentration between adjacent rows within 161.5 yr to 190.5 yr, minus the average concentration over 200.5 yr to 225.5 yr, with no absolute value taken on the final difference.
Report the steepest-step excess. -14.2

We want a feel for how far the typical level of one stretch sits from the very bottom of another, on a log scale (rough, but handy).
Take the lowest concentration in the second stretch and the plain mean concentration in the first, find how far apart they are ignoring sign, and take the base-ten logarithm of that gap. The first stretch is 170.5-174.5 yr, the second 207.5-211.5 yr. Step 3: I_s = -0.3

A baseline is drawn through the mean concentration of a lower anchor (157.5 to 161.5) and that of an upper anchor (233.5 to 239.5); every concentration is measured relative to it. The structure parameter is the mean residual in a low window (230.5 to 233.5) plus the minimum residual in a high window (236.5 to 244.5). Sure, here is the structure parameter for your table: -0.28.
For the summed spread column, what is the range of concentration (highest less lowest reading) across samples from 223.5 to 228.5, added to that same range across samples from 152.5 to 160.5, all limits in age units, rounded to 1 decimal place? 1.7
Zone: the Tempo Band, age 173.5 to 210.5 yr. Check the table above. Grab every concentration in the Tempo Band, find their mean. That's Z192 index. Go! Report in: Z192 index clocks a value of 15.1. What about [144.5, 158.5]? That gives 16.2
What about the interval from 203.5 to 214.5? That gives 15.3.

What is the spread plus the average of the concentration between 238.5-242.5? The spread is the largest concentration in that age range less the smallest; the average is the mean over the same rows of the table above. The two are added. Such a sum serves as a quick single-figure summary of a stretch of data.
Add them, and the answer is 15.7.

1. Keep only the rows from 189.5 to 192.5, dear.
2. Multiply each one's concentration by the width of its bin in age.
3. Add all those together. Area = 46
